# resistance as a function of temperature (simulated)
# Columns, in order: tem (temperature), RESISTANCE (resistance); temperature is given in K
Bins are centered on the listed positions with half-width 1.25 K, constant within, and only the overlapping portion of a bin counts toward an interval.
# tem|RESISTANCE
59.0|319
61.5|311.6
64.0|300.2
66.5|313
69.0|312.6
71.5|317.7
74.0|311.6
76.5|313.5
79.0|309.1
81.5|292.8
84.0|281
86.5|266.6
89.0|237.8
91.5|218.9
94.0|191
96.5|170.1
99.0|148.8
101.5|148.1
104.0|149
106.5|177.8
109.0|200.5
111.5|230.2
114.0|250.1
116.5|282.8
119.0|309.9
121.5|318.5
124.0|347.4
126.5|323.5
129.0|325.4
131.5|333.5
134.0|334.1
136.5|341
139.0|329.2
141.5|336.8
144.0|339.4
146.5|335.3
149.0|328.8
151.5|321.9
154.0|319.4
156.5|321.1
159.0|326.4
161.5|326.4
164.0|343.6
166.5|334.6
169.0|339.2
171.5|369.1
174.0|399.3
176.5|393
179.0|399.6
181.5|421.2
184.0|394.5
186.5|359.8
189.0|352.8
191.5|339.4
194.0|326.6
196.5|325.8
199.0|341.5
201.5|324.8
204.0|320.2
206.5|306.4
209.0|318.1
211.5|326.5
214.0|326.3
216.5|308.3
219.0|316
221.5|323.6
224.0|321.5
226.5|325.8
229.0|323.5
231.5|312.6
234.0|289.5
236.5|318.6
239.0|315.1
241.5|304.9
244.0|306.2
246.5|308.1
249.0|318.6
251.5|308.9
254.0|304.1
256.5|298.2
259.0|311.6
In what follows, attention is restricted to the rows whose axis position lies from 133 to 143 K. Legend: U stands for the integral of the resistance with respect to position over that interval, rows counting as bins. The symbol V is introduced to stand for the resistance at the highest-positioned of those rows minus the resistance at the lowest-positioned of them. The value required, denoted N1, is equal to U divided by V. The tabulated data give 1242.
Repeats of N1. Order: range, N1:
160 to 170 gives 262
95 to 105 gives -73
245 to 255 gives -775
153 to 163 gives 463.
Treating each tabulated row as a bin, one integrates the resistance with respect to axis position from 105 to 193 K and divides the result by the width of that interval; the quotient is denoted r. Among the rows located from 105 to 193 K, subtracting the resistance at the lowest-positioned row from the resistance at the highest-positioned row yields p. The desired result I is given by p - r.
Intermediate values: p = 162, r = 328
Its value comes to -167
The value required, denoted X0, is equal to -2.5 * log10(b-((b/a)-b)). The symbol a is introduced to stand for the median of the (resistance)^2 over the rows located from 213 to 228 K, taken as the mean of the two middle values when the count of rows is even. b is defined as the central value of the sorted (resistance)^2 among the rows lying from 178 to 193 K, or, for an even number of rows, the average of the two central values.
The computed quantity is -13.6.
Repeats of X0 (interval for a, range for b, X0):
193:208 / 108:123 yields -12.9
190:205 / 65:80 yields -13.2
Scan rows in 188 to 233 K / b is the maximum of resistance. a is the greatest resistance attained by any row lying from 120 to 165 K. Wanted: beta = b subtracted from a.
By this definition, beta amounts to -5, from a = 347.4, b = 352.8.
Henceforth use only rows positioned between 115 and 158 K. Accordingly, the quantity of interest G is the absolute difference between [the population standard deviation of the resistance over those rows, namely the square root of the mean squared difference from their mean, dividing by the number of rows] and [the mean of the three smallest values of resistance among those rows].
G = 289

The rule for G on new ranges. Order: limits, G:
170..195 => 311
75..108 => 88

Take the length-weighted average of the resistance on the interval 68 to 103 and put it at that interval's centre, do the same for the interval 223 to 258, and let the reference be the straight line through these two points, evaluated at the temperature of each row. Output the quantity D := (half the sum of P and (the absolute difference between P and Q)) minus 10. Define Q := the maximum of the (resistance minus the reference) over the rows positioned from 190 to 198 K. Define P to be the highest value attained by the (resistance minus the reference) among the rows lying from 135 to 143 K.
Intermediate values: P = 71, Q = 48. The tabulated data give 37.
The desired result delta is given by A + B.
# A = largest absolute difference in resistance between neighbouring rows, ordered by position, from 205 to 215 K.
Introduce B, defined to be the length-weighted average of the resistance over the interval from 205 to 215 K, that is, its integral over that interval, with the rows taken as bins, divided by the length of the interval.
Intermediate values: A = 12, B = 319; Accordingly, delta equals 331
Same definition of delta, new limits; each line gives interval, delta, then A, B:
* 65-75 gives 320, 6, 313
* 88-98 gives 230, 28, 202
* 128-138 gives 342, 8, 334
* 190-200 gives 349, 16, 334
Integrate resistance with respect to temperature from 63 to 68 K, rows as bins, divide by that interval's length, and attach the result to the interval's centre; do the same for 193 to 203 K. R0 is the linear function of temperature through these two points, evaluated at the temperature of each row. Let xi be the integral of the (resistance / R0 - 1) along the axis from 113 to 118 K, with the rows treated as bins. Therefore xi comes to -0.7 K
